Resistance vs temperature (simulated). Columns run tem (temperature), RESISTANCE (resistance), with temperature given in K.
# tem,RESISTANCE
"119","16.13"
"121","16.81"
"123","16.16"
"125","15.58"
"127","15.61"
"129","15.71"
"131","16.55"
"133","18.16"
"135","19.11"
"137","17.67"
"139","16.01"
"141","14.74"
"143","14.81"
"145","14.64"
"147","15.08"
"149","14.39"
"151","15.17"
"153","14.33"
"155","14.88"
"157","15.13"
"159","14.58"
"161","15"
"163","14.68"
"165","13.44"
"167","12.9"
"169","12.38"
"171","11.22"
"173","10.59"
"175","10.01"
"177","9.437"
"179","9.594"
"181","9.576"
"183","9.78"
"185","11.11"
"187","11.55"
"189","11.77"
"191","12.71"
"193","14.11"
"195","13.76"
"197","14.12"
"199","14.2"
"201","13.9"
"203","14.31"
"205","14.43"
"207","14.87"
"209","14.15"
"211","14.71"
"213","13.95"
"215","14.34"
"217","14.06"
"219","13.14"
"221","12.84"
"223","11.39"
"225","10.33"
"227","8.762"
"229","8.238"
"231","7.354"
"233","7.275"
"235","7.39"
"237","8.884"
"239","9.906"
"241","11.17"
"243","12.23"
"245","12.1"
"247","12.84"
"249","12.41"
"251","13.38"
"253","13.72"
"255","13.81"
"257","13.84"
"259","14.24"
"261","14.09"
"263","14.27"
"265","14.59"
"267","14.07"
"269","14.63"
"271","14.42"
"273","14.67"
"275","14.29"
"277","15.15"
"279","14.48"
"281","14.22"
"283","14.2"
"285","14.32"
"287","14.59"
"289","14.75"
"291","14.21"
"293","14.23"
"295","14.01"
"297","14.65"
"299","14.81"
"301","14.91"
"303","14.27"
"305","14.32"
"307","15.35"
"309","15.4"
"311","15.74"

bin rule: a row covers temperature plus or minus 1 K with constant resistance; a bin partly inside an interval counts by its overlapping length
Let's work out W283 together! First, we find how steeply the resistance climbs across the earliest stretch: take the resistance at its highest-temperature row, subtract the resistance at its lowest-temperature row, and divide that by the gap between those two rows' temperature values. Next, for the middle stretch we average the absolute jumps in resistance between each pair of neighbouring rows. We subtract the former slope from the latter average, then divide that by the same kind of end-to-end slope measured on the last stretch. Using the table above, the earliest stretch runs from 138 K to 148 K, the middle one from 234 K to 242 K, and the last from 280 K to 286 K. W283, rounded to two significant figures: 55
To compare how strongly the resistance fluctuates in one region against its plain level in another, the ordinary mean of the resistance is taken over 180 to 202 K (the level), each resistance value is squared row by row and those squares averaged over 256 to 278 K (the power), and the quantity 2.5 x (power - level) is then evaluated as 487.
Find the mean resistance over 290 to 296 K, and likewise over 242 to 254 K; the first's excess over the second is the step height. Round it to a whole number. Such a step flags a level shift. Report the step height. 1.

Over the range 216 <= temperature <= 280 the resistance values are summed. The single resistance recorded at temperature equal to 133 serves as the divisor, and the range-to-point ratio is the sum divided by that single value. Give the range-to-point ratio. 22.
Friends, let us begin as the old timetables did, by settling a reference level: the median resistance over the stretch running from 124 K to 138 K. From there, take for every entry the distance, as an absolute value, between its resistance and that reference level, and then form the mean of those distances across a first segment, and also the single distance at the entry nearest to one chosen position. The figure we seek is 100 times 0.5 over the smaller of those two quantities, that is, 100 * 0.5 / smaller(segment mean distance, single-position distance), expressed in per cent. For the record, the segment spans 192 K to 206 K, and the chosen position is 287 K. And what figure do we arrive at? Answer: 26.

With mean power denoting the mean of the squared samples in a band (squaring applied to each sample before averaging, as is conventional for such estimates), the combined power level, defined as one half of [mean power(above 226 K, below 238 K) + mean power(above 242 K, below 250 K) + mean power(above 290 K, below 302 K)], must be 214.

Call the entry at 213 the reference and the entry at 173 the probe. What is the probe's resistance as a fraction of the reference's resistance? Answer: 0.8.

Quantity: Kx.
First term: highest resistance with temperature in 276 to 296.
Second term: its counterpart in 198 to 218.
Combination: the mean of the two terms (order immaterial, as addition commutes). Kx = 15.0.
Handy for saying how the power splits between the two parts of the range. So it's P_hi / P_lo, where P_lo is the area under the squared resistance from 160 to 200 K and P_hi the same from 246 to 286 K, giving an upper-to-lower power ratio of 1.3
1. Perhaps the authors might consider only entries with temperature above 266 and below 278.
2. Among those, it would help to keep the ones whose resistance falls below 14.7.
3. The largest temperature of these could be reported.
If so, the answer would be 275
